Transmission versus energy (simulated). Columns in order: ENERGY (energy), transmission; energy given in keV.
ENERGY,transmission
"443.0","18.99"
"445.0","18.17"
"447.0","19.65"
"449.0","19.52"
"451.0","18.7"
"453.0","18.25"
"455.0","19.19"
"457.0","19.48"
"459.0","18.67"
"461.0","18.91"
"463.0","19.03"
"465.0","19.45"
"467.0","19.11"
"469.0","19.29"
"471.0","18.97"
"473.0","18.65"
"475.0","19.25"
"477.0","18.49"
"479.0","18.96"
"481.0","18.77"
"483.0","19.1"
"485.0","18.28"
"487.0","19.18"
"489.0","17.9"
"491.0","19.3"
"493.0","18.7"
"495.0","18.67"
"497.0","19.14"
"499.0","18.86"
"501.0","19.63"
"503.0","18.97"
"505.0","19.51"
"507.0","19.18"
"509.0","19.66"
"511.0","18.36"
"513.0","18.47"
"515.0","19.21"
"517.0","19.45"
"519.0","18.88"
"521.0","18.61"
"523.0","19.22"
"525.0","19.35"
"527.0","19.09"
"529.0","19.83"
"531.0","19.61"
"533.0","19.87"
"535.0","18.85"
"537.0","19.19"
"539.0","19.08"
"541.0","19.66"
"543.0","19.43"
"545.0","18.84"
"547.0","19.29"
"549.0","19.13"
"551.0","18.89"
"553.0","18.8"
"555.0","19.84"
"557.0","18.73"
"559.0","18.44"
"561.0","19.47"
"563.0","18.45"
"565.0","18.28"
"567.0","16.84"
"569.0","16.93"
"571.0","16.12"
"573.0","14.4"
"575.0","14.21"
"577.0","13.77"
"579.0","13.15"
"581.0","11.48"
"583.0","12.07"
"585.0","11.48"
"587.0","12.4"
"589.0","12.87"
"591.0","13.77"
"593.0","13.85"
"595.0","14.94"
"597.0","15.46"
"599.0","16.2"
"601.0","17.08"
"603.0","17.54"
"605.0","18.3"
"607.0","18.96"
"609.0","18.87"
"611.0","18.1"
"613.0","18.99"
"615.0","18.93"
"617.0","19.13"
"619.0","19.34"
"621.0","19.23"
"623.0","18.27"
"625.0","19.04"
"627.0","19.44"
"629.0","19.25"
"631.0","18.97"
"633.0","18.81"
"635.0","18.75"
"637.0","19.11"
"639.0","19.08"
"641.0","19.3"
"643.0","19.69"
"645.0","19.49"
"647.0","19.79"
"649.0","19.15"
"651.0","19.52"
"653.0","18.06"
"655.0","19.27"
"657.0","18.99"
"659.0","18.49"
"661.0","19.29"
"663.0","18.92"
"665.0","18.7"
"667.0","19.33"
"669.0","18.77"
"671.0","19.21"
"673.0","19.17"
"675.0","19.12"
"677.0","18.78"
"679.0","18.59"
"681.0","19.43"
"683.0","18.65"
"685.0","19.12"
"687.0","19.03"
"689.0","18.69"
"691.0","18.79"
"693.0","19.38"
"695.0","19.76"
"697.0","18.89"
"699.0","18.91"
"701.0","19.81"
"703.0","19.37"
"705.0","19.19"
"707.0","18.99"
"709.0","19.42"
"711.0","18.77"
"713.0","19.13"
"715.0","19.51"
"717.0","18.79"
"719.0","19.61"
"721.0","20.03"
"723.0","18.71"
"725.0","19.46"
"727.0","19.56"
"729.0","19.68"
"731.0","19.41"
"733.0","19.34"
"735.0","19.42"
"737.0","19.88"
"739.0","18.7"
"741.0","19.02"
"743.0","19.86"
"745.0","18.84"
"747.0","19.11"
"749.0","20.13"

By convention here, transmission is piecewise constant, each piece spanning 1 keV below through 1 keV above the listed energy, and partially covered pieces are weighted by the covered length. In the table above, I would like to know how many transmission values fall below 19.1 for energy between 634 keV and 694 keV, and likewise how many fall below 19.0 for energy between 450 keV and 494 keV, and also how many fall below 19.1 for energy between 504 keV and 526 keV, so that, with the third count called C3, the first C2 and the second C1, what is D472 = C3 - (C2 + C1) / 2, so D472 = -9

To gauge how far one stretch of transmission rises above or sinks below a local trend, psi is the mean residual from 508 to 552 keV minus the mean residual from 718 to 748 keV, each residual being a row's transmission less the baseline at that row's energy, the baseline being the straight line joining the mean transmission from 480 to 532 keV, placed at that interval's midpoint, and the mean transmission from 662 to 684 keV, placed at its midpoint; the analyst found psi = -0.27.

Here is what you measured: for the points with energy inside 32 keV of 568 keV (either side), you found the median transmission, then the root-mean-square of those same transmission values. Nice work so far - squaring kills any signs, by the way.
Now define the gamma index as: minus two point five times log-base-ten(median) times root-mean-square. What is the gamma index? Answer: -51.1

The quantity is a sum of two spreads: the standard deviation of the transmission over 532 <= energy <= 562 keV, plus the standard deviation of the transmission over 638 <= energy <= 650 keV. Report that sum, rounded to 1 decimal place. 0.7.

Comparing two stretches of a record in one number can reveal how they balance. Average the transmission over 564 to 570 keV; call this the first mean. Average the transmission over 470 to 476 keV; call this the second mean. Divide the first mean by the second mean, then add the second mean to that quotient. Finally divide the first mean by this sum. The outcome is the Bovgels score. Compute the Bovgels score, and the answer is 0.873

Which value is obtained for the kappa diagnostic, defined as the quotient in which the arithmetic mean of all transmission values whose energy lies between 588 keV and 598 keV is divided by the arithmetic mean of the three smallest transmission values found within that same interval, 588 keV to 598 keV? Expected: 1.05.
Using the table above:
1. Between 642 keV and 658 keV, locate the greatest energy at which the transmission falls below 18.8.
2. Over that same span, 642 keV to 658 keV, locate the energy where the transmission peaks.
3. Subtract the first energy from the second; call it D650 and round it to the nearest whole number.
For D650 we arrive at -6 keV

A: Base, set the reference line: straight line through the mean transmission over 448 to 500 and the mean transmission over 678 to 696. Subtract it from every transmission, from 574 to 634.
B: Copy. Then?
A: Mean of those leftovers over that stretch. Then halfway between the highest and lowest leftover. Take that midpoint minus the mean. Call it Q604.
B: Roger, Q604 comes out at -1.0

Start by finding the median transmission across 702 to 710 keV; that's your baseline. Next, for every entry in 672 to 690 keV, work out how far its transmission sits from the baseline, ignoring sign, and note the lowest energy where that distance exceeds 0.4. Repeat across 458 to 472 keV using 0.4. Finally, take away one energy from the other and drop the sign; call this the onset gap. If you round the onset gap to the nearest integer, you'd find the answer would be 218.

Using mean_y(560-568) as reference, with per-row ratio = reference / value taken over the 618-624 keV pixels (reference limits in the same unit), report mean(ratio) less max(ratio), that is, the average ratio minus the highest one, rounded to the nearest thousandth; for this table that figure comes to -0.035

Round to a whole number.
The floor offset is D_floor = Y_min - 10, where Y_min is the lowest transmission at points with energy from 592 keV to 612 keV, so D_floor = 4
